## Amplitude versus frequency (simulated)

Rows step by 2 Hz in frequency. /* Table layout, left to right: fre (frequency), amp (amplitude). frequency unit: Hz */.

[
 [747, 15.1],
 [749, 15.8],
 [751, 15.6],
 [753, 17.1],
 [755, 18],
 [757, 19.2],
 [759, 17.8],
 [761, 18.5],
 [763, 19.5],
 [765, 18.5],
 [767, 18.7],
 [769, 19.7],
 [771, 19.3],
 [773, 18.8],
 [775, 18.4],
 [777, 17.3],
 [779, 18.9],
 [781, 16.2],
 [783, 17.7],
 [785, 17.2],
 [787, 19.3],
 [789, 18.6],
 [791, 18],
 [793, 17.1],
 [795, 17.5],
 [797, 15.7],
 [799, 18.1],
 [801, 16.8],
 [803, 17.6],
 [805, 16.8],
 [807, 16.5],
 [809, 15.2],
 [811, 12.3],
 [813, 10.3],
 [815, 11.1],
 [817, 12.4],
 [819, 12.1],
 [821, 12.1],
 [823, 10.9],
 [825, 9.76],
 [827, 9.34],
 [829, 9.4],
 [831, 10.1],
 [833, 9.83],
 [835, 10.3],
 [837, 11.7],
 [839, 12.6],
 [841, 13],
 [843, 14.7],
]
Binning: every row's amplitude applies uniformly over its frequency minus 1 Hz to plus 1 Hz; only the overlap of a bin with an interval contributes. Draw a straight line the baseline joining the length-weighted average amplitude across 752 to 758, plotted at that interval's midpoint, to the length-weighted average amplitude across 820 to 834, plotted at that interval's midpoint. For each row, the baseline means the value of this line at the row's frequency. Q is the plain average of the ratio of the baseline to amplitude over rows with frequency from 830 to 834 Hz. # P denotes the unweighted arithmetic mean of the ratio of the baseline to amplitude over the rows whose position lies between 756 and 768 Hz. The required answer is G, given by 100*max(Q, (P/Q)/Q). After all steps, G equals 99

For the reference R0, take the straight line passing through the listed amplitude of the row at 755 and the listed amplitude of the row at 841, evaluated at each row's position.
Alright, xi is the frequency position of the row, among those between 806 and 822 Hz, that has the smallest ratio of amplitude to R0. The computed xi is 813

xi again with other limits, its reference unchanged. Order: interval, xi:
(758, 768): 759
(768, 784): 781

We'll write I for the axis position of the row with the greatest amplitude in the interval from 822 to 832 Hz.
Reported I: 823 Hz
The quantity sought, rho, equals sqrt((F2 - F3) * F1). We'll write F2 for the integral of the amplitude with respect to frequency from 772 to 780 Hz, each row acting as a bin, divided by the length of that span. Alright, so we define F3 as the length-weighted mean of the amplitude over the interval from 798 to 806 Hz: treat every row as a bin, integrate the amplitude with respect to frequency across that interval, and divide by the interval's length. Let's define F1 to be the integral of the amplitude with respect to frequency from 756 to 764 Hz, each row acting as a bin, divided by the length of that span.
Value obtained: 4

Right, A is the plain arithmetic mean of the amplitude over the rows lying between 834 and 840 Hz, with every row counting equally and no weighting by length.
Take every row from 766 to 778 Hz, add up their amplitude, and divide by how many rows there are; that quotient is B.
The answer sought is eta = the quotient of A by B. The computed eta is 0.62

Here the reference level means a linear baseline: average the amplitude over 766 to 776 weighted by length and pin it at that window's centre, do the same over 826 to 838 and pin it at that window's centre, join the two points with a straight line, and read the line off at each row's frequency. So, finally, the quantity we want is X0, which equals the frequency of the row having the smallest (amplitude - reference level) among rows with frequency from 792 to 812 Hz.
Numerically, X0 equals 811 Hz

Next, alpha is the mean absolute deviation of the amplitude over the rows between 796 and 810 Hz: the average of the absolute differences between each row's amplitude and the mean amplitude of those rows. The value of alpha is 0.75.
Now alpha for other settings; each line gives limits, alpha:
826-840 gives 0.96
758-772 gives 0.55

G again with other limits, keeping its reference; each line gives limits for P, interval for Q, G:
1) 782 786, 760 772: 108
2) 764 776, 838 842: 185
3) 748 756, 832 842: 172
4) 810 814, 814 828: 109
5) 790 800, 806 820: 93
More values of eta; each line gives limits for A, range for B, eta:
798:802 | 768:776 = 0.92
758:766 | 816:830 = 1.71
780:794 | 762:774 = 0.93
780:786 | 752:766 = 0.93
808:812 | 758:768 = 0.74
